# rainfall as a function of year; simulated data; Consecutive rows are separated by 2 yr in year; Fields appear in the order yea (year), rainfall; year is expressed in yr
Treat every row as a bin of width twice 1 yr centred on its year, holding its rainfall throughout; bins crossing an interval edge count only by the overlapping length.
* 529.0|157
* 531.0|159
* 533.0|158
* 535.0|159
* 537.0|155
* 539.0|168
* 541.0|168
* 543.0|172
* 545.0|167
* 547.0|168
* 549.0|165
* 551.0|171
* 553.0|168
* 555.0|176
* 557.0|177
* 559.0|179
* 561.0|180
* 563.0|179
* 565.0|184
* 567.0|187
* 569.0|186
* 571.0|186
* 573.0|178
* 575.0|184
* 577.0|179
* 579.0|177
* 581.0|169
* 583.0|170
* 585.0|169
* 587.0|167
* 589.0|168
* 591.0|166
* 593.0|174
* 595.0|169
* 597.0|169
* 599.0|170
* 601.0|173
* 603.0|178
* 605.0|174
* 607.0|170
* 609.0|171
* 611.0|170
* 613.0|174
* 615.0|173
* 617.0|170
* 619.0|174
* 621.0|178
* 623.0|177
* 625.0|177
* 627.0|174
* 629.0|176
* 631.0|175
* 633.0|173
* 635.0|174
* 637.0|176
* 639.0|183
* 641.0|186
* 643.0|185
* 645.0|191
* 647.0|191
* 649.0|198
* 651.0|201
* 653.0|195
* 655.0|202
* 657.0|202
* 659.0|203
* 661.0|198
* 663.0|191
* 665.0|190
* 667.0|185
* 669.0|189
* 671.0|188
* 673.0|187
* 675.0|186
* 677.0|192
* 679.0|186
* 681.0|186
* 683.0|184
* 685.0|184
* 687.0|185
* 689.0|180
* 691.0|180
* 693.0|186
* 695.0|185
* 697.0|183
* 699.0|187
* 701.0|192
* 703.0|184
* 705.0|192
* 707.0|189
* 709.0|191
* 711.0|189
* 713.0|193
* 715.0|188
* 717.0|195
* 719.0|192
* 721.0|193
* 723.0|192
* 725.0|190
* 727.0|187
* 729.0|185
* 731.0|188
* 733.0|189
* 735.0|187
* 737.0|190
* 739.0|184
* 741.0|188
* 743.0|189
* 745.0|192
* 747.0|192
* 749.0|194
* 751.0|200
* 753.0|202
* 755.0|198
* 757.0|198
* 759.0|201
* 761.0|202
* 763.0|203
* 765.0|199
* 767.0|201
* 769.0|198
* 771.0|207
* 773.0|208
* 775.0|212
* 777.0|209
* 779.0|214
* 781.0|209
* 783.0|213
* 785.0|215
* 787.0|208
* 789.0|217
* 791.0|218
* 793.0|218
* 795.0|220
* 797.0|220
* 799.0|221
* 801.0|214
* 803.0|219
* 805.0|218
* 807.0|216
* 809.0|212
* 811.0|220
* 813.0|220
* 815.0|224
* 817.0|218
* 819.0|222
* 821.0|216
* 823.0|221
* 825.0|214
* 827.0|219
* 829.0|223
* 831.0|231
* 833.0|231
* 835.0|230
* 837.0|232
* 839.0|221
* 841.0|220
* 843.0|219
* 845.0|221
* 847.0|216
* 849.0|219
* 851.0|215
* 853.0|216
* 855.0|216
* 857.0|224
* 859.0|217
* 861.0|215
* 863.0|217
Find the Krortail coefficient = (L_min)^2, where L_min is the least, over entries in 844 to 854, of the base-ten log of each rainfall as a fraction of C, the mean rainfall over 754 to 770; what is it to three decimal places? 0.001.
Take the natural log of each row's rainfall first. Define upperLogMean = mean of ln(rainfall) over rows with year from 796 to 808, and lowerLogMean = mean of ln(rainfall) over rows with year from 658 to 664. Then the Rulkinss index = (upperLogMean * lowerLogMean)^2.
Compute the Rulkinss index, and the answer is 810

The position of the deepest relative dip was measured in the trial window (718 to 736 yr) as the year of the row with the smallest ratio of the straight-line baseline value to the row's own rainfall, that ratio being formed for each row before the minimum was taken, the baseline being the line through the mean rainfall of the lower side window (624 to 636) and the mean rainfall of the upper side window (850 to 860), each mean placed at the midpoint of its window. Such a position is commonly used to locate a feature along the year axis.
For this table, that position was 721.0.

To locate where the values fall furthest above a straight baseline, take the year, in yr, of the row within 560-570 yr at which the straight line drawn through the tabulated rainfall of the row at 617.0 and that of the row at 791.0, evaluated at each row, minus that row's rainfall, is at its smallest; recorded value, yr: 567.0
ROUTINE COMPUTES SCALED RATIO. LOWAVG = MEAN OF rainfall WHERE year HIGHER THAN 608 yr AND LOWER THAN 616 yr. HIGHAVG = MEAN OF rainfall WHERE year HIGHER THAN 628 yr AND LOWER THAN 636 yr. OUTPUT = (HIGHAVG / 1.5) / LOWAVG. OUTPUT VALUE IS 0.676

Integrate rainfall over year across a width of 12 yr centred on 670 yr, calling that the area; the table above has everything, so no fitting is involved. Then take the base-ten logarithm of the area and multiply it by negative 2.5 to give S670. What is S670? -8.38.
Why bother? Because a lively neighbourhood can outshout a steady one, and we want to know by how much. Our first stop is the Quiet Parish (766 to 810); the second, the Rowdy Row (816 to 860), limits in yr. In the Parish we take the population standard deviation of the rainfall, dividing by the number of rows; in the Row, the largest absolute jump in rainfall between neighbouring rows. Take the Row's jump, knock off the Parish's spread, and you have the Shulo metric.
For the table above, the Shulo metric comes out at 5.0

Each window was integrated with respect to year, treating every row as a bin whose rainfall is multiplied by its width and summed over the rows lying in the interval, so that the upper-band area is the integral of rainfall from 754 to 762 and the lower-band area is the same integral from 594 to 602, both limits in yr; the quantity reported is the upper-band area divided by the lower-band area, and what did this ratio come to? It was 1.17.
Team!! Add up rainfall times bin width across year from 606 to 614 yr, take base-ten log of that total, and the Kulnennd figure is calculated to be 3.1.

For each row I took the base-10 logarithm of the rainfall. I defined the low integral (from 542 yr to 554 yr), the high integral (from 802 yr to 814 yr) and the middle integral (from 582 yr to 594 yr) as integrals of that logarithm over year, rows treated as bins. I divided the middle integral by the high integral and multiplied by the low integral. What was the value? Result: 25.5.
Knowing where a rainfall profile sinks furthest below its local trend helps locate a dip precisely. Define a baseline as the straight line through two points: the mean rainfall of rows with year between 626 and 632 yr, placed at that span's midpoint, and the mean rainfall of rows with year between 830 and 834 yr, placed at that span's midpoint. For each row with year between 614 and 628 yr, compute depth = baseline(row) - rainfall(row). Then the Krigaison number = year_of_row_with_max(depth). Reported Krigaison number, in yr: 617.0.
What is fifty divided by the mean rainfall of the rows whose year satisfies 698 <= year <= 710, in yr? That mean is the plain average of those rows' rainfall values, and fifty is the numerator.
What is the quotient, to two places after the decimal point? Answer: 0.26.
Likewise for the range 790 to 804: 0.23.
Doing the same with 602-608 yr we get 0.29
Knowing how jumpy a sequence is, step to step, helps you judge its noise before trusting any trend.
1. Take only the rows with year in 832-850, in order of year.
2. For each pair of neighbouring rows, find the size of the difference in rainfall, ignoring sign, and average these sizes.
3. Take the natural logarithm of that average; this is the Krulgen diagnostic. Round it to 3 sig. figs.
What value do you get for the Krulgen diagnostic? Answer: 1.18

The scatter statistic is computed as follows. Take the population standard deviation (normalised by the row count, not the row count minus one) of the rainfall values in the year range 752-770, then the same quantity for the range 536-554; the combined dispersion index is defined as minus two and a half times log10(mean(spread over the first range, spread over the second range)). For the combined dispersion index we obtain -1.3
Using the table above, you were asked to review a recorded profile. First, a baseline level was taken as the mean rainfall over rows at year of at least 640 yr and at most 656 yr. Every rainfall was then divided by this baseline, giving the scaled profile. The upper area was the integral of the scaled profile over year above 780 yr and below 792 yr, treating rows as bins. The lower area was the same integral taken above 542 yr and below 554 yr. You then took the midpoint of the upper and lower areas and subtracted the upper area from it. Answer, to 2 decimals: -1.39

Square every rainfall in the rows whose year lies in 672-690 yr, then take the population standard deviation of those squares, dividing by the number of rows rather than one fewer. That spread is 1111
